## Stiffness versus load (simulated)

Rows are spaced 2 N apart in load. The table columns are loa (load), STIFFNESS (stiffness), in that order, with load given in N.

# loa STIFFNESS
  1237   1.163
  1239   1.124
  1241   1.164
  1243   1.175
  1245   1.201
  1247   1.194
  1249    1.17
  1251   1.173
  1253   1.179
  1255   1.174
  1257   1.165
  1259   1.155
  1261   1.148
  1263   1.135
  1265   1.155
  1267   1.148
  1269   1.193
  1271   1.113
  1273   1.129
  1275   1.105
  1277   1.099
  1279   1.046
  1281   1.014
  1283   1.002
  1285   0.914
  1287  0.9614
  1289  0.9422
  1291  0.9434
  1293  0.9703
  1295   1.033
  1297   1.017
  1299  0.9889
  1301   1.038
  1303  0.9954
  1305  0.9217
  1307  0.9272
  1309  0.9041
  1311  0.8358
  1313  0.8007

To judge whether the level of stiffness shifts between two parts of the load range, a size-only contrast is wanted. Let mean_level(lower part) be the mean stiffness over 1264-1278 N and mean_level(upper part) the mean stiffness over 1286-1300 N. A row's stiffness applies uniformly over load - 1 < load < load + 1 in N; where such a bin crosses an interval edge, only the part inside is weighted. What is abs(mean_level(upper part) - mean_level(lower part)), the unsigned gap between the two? 0.16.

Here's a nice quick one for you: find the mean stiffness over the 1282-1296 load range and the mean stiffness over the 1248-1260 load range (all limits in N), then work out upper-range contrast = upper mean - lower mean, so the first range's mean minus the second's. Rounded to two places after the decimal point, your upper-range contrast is -0.20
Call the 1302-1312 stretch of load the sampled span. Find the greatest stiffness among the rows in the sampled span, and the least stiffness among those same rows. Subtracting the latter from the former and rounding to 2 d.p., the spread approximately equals 0.16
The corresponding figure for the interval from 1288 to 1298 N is 0.09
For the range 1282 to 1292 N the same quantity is 0.09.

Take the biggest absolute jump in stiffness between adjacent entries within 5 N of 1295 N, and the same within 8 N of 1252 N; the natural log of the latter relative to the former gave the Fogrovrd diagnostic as -1.0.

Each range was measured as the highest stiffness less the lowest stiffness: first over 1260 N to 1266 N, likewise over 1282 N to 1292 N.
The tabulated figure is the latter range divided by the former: 4.4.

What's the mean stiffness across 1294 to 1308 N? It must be 0.99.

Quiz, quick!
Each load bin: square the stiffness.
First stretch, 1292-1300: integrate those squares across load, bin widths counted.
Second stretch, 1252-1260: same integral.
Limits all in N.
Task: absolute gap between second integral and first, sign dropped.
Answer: 2.9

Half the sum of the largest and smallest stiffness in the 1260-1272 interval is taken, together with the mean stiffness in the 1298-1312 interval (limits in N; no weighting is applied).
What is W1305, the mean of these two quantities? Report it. 1.049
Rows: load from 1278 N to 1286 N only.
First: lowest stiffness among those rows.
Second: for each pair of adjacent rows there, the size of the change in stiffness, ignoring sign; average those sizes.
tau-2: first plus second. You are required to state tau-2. 0.96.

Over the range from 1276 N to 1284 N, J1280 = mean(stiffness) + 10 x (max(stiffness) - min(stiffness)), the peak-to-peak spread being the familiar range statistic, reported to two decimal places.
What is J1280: 2.01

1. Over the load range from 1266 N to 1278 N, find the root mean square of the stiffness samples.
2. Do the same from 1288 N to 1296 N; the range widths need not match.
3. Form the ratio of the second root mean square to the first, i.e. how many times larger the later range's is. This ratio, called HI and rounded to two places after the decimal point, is 0.86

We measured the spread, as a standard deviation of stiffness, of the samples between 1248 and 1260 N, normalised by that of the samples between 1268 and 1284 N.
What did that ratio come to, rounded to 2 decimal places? 0.13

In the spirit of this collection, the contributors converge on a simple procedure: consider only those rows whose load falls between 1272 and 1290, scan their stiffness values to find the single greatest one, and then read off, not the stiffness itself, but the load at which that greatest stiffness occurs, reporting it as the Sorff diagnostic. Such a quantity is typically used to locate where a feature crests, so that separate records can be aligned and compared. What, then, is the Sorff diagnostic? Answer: 1273 N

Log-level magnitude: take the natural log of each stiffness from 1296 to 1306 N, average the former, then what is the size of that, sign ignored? 0.01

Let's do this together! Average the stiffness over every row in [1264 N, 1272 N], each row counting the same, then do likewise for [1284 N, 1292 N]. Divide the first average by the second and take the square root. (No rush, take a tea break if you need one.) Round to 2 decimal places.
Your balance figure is 1.11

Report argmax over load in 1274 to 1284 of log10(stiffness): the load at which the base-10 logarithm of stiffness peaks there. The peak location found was 1275 N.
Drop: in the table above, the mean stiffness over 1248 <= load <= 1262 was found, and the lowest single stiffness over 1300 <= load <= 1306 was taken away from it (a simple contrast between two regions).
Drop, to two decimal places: 0.24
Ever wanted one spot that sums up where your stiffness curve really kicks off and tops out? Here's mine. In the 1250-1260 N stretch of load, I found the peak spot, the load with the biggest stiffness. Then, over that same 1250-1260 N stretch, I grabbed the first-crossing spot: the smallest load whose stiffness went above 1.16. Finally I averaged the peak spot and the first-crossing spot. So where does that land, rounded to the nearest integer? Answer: 1252 N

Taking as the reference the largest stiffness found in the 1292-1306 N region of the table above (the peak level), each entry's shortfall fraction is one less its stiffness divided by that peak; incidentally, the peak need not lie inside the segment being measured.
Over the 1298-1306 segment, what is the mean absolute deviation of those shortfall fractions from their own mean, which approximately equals 0.031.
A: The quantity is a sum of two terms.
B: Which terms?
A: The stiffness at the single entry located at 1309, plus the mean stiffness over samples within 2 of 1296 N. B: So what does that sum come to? 1.9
